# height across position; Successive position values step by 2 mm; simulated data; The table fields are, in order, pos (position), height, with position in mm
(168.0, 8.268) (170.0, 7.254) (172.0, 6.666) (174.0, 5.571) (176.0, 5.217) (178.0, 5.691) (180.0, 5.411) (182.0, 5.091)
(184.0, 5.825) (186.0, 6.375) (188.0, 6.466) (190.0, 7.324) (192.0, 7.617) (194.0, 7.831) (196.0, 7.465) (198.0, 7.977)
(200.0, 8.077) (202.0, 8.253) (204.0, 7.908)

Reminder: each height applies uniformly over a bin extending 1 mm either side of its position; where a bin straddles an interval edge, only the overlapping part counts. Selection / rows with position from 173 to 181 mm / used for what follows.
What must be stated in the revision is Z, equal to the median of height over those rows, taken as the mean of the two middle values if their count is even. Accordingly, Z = 5.5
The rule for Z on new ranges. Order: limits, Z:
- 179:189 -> 5.8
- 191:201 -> 7.8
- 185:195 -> 7.3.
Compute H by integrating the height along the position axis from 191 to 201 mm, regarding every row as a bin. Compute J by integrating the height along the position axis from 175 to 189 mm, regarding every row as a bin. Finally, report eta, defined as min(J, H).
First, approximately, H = 78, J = 80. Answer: 78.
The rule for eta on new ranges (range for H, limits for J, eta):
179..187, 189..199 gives 45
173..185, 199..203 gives 33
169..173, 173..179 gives 28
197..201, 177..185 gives 32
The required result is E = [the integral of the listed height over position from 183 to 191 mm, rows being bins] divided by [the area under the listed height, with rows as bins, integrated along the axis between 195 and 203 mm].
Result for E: 0.8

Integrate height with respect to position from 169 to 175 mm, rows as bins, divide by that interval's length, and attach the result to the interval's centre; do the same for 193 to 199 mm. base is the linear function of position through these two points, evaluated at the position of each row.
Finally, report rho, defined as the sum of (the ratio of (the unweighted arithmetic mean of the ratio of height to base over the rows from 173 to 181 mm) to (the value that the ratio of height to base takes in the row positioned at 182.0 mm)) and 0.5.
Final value 1.62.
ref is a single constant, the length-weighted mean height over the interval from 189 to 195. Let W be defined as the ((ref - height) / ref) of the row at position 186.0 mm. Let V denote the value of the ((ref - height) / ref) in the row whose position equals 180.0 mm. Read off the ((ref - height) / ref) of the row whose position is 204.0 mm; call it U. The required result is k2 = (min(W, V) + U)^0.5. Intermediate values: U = -0.04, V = 0.29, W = 0.16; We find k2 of 0.344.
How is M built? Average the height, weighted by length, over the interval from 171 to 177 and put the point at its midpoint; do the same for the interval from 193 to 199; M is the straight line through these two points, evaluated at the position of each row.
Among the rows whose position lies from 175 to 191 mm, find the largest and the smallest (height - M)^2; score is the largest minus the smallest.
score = 2.0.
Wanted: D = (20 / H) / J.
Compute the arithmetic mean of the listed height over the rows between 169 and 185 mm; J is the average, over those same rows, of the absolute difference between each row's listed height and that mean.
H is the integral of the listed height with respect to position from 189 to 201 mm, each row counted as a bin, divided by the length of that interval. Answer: 4.6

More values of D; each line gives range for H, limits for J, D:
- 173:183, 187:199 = 10.1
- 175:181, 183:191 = 8.9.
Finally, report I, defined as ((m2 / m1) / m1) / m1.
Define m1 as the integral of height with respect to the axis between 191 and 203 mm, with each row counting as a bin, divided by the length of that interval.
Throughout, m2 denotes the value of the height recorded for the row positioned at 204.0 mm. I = 0.016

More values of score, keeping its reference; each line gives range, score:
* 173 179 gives 0.5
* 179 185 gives 1.3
